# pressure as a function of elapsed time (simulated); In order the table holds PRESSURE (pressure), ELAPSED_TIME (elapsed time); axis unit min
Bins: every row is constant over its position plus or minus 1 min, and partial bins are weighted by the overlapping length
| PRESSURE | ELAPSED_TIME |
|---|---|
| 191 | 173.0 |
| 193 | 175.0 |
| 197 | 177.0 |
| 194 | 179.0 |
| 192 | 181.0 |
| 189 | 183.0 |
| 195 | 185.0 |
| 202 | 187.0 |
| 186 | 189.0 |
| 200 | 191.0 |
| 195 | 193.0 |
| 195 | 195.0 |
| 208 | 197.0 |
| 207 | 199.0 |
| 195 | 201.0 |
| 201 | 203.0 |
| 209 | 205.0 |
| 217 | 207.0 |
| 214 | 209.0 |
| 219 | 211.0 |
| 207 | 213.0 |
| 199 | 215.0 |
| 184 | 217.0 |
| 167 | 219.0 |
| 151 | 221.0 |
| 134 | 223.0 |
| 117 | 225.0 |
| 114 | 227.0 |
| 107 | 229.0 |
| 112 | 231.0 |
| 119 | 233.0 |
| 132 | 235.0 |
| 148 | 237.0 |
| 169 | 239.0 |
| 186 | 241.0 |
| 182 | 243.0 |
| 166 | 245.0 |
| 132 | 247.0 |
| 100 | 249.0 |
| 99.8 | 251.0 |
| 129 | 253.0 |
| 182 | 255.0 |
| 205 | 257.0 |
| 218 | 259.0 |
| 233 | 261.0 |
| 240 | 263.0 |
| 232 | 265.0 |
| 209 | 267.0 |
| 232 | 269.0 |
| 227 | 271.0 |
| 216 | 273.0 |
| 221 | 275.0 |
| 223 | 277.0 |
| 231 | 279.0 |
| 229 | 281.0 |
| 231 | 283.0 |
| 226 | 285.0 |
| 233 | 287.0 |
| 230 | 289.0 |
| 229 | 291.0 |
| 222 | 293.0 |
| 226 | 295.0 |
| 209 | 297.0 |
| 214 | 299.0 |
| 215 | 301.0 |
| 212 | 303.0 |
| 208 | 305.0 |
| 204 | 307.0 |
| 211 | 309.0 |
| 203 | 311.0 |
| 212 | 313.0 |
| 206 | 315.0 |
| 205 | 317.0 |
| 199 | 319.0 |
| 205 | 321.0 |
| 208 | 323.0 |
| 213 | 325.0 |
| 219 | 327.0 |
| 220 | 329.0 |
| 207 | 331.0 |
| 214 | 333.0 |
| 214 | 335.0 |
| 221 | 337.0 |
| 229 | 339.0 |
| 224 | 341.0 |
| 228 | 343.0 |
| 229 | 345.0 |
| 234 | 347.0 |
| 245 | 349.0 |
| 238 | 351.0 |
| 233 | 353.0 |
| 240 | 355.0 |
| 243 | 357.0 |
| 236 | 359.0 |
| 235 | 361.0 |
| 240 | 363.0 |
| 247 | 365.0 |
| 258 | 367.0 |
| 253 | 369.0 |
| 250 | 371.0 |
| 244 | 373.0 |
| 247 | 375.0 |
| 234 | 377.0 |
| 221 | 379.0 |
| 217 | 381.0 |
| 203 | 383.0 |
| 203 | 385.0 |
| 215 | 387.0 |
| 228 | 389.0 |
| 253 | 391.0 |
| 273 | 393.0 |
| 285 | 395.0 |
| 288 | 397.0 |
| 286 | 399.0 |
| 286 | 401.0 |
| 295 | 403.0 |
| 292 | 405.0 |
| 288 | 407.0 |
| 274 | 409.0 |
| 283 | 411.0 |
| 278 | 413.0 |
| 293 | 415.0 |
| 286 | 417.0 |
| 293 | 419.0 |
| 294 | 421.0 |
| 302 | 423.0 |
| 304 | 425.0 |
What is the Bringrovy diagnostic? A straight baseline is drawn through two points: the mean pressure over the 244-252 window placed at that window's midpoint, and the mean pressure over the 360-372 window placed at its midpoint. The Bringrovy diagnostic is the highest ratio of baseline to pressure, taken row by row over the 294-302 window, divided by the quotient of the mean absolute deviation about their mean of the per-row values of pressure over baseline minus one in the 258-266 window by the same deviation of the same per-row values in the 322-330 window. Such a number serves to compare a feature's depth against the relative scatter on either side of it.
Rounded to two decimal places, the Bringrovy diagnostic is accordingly 0.23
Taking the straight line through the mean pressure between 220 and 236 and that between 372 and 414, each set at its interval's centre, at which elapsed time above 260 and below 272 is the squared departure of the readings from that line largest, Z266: 263.0 min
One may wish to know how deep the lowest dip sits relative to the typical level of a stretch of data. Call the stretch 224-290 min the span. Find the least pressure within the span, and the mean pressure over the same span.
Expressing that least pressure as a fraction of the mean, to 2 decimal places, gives 0.55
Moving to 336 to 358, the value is 0.95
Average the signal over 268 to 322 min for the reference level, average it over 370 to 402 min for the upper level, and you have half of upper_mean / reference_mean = 0.56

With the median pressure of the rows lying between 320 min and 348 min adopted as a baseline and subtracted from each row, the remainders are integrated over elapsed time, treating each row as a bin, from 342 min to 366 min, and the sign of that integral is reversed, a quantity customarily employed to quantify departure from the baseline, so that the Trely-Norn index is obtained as -428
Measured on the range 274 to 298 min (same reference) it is -152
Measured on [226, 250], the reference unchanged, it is 1934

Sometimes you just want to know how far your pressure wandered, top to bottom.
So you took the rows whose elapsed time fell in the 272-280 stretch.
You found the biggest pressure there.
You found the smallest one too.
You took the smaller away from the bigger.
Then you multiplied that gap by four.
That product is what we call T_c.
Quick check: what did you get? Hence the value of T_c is 60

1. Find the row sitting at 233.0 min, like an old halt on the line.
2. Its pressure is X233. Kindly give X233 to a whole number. 119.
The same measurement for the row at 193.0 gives 195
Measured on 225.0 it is 117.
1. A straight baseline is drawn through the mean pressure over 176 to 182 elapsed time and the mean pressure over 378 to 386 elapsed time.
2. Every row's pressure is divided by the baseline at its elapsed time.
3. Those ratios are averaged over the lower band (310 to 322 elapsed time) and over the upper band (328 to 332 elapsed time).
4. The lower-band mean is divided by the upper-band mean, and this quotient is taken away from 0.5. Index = -0.466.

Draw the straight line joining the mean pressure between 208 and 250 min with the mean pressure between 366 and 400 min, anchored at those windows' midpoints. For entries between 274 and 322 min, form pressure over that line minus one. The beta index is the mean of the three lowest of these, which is -0.021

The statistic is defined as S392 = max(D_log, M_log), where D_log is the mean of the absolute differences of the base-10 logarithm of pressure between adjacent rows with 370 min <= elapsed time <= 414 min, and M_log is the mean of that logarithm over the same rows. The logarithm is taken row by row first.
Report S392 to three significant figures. 2.41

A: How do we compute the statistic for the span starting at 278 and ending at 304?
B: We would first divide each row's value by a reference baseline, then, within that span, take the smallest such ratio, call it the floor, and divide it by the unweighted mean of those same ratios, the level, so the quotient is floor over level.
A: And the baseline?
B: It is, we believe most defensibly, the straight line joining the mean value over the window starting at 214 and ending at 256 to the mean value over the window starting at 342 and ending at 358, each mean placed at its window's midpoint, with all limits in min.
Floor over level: 0.901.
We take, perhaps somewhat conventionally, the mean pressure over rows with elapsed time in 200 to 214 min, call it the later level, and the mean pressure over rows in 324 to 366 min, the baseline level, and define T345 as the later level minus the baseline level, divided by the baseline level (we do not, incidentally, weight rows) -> -0.09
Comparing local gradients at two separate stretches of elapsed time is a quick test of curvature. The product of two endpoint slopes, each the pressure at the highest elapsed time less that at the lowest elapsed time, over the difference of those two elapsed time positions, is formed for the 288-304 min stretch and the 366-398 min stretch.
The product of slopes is -1.3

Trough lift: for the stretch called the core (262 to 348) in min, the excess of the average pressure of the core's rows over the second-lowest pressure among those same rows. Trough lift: 16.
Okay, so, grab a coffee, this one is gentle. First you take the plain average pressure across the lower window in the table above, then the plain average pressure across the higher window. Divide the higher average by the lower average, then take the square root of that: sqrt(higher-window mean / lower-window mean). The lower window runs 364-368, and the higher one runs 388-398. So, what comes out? 1.03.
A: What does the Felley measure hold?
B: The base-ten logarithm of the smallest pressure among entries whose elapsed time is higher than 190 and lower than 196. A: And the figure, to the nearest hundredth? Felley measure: 2.29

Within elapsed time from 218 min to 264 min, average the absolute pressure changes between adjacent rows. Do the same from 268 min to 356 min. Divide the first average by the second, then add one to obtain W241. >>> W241 4.1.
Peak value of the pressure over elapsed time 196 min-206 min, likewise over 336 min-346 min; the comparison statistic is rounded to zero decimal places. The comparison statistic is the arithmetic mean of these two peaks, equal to 219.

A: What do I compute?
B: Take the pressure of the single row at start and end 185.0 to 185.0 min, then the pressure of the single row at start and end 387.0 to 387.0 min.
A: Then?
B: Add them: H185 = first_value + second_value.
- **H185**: 410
